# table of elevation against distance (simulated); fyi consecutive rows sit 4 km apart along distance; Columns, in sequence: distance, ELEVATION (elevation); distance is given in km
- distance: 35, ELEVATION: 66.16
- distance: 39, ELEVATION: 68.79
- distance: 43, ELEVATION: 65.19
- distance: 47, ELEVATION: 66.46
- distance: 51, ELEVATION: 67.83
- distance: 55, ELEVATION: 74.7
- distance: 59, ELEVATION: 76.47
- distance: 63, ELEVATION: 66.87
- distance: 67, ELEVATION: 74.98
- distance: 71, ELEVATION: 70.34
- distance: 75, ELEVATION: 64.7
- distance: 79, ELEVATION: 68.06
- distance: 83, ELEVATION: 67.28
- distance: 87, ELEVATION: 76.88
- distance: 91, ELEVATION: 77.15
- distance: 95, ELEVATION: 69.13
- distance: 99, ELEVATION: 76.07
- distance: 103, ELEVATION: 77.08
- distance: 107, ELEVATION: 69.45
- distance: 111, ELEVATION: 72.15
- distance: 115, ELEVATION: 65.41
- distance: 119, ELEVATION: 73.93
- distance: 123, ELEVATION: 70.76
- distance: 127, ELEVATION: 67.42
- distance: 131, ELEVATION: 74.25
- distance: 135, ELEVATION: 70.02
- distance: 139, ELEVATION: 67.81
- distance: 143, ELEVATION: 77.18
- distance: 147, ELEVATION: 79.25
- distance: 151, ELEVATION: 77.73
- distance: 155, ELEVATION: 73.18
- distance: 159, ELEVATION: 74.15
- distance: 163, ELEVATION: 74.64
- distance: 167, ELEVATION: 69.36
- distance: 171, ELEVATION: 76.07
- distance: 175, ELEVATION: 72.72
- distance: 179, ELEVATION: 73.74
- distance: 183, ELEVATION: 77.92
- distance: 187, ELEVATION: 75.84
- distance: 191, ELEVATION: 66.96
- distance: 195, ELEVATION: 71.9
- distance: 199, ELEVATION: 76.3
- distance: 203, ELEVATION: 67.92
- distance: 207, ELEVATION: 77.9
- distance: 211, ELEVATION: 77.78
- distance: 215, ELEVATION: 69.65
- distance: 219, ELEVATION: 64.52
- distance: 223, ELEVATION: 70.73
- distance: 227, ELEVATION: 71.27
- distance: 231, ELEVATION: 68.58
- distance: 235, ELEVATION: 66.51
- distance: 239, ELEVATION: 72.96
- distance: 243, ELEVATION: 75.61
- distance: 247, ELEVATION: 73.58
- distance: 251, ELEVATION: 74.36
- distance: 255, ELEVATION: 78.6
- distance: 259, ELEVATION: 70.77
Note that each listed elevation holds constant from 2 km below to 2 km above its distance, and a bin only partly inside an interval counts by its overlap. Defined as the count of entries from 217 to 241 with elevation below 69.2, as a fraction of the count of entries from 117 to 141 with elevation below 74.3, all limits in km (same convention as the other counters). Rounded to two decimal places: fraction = 0.50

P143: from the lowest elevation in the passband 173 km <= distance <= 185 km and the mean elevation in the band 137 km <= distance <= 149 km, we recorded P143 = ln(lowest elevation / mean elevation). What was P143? -0.027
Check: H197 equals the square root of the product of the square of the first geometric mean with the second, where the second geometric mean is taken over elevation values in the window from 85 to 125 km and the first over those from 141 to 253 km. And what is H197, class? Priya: 623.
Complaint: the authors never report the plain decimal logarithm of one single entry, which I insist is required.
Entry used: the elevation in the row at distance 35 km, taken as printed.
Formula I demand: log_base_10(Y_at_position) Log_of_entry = 1.82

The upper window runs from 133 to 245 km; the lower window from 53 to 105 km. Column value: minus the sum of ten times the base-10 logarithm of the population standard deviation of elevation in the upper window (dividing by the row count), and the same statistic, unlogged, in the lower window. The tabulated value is -10.5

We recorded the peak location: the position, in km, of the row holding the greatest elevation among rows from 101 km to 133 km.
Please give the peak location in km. 103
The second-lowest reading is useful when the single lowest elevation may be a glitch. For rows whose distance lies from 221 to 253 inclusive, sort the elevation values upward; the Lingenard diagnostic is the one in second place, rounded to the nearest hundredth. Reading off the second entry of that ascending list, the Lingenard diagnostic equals 68.58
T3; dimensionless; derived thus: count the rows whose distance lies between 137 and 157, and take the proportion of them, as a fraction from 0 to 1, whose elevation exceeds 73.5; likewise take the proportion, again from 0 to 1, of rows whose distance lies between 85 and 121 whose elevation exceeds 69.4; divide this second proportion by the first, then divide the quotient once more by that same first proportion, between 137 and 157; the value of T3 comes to 2.2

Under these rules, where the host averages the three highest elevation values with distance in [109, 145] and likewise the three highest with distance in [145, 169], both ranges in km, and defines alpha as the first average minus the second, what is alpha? -2.1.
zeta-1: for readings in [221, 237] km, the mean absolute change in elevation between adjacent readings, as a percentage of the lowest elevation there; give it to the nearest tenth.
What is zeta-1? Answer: 2.7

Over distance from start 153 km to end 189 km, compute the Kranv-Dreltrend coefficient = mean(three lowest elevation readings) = 71.8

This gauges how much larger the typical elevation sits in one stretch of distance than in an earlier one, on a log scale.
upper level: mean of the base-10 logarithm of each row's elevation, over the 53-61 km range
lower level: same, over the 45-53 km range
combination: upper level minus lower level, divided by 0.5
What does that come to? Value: 0.10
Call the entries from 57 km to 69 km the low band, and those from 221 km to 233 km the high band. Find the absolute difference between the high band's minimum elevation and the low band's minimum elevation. 1.7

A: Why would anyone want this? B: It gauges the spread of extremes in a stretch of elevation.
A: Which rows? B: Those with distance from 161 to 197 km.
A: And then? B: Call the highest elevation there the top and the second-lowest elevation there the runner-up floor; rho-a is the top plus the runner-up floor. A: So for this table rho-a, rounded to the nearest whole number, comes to 147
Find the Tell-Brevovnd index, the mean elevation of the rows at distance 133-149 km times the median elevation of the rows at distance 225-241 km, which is 5144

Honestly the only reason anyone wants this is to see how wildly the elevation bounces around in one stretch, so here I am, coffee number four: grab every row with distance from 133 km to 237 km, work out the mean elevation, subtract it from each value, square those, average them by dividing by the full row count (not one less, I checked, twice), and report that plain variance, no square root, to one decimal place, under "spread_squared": 17.1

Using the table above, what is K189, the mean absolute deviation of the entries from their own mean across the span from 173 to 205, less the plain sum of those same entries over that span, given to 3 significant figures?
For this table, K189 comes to -580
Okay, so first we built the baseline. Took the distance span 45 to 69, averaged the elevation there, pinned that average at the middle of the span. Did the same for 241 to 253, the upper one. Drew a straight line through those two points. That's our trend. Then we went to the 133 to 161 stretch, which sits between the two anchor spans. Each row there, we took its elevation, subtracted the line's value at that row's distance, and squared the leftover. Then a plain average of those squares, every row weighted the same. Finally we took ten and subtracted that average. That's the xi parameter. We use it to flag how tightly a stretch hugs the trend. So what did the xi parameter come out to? -6.7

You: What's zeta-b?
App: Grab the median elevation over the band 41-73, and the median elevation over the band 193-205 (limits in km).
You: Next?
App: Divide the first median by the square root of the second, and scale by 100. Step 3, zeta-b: 815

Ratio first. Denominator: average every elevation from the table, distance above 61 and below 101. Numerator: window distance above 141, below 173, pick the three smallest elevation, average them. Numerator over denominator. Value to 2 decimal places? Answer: 1.02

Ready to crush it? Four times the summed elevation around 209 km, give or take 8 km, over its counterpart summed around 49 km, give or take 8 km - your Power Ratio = 4.28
